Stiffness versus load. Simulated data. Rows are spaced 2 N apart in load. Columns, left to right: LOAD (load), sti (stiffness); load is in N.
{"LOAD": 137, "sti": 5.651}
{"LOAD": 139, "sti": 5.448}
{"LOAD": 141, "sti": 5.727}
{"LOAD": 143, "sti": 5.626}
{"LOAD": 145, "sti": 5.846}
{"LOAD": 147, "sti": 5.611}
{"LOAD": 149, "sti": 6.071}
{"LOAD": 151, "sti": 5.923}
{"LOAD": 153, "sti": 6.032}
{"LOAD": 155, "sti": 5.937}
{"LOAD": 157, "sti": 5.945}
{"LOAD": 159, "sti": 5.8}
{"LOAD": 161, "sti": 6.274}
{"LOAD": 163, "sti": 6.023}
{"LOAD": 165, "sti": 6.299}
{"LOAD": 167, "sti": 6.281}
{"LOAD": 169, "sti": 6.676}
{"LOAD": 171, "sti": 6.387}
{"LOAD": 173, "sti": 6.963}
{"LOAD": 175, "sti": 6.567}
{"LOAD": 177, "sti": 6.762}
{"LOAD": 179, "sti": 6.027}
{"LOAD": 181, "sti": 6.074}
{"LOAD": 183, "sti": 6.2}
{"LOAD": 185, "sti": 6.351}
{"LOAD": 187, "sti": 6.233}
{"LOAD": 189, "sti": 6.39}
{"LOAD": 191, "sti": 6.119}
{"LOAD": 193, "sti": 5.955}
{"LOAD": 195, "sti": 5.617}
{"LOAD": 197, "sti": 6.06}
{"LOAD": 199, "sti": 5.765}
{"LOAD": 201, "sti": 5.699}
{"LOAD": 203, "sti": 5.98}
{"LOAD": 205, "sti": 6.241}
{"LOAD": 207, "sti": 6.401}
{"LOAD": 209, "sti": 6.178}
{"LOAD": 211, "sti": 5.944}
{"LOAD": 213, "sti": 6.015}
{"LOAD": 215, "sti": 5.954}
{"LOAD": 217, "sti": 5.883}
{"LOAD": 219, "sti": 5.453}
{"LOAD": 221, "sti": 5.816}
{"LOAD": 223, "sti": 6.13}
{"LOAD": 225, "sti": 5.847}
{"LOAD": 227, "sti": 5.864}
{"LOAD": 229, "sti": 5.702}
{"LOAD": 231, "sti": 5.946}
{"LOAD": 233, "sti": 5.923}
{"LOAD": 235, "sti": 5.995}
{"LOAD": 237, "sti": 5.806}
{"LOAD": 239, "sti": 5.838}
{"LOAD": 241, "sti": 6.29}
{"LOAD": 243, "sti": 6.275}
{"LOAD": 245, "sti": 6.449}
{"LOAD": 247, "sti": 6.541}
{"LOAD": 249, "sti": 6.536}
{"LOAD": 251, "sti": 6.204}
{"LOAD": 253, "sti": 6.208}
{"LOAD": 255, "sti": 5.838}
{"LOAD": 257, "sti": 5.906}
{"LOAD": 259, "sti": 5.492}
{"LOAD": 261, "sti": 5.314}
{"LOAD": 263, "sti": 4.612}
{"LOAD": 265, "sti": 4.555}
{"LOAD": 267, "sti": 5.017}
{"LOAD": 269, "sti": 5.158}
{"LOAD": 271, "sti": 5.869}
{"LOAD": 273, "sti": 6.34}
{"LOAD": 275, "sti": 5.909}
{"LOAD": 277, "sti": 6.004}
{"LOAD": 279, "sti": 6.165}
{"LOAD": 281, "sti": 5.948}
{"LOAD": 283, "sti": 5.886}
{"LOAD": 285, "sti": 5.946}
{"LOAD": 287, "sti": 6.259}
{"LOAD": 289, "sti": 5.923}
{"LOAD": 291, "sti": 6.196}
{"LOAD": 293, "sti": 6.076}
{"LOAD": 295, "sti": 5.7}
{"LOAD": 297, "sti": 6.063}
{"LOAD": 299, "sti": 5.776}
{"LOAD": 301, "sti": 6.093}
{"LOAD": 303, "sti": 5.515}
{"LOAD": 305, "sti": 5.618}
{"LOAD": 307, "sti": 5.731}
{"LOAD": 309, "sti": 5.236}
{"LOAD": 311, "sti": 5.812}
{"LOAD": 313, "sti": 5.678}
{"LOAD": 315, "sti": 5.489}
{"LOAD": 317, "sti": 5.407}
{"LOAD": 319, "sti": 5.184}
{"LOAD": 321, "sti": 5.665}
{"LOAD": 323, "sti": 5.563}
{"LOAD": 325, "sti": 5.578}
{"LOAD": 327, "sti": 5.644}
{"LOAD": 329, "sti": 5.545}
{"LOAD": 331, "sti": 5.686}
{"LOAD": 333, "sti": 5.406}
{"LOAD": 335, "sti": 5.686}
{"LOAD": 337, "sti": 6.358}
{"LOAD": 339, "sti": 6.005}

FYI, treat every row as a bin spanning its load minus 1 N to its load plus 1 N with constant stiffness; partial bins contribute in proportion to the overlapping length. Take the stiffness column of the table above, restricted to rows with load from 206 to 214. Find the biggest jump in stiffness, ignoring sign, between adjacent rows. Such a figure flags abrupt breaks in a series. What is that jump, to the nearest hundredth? 0.23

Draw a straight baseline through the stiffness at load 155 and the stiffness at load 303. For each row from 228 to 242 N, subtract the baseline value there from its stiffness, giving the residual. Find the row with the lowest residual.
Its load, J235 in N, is 229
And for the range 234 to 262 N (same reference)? 261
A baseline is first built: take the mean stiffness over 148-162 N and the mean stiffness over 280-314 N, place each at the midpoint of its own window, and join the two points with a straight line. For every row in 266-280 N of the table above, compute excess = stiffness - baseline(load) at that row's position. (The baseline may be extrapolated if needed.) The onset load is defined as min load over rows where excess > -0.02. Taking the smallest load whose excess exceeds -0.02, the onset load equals 271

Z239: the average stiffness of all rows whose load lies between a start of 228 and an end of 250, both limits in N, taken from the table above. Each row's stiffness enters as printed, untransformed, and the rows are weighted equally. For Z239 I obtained 6.12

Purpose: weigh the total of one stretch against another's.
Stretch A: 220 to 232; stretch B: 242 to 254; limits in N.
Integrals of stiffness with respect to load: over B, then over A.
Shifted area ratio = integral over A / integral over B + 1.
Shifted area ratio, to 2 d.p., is 1.92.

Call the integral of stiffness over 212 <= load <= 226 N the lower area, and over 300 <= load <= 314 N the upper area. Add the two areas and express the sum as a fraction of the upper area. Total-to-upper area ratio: 2.04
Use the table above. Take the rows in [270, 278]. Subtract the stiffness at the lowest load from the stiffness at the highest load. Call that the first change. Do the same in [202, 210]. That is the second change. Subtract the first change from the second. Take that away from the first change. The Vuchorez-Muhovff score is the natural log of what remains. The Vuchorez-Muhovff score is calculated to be -2.6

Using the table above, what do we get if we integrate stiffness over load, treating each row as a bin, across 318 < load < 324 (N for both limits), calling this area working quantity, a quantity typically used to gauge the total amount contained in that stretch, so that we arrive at 33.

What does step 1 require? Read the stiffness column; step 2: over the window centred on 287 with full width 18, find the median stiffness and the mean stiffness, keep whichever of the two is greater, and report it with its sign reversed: -6.01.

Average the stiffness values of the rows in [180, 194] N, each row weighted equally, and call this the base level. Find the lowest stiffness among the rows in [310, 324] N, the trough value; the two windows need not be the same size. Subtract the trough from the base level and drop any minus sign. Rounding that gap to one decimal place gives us 1.0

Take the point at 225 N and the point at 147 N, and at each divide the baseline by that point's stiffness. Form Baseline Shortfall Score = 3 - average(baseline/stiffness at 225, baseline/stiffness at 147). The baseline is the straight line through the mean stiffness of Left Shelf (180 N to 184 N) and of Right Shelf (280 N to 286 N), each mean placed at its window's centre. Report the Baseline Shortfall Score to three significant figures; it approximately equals 1.93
